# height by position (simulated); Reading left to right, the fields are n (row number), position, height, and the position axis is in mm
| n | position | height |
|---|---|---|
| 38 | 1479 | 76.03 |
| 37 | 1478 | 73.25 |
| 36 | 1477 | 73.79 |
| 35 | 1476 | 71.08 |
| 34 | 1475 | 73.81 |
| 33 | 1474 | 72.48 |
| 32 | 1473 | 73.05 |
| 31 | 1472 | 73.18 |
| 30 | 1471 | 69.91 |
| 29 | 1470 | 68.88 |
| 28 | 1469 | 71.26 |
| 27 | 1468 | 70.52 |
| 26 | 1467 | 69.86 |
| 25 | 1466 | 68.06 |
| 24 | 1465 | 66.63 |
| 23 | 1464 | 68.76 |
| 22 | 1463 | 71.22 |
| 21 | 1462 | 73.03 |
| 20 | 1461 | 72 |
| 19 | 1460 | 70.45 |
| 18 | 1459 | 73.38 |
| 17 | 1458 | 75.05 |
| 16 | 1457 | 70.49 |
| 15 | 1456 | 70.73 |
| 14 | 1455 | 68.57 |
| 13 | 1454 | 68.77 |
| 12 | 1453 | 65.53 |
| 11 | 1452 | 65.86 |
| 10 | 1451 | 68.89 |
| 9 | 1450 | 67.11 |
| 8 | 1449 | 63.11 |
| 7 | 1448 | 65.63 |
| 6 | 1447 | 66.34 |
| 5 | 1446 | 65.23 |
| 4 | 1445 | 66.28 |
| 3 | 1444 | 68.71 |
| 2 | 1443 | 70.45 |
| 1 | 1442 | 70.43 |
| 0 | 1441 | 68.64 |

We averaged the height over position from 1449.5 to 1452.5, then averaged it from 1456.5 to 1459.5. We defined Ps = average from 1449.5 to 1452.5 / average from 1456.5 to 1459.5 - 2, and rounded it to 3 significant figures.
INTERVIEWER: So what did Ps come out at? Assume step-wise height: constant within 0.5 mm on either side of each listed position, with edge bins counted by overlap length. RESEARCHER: -1.08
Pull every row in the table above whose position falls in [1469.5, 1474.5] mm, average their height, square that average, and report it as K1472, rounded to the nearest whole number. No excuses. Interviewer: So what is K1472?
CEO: 5112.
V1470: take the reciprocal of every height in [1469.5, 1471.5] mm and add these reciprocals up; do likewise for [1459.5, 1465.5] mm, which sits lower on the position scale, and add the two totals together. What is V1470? 0.11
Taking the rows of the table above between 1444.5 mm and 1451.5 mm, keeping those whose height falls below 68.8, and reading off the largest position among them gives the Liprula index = 1450 mm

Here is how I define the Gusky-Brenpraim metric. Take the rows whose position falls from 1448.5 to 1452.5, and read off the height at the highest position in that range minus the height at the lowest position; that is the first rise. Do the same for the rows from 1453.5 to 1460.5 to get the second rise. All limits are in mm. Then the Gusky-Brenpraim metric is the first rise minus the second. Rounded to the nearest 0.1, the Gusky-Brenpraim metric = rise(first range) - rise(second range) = 1.1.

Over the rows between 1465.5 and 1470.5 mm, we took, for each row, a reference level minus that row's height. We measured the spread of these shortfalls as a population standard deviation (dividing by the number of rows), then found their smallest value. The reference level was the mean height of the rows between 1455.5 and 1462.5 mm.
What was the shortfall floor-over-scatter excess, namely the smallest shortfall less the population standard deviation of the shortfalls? -0.2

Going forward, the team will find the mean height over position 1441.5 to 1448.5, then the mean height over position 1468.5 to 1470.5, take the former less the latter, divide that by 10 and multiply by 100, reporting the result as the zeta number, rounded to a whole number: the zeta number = -25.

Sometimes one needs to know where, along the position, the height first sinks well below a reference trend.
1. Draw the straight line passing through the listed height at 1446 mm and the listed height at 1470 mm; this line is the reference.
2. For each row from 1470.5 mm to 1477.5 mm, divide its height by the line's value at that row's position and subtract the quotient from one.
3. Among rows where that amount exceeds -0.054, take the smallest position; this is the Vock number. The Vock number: 1471 mm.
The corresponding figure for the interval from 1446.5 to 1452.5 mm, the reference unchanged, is 1447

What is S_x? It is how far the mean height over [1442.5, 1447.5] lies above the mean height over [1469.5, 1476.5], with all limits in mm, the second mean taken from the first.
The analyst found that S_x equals -4.4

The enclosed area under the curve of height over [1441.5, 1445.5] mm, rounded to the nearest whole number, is 276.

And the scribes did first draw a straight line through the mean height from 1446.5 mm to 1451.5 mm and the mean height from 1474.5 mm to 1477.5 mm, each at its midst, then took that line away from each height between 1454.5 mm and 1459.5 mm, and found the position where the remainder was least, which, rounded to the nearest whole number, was 1455 mm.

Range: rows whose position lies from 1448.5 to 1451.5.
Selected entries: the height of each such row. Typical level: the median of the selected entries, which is 67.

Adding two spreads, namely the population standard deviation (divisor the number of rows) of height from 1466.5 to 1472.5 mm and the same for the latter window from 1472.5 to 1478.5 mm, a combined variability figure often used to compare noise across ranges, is 2.3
